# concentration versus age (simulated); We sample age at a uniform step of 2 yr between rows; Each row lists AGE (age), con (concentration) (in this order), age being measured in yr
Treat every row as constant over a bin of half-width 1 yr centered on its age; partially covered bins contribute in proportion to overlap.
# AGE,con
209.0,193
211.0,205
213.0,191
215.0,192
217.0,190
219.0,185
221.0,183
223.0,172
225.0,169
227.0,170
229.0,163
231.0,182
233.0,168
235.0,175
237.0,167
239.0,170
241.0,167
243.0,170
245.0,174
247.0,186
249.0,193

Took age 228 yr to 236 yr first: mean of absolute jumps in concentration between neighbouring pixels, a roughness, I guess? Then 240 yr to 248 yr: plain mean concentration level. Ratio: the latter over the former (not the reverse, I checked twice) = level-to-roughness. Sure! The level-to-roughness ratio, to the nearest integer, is 13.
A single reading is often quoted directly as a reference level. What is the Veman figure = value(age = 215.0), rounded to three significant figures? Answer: 192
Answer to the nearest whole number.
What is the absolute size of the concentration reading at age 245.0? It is 174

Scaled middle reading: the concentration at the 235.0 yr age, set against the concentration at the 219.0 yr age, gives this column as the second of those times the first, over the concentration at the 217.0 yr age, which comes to 170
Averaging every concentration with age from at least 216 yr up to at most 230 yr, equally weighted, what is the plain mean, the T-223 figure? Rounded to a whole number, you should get 176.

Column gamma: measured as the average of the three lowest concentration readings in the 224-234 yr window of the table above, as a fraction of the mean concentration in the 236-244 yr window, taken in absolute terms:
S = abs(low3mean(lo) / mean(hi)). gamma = 0.99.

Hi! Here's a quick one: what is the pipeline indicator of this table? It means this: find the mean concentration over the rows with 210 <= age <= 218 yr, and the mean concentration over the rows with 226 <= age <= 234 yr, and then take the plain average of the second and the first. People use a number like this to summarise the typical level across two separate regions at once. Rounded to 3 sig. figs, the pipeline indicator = 183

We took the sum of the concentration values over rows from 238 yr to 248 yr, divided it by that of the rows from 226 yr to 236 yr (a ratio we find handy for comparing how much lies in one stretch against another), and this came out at 1.010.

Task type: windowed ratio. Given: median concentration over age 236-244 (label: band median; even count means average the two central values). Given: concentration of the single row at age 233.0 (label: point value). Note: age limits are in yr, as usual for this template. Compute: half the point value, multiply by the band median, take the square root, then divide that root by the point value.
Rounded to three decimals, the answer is 0.708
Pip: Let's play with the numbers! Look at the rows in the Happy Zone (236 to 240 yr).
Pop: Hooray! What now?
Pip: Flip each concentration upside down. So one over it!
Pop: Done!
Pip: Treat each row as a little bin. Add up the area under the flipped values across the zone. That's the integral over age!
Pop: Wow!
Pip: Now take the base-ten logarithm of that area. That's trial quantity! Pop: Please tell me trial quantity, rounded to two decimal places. -1.62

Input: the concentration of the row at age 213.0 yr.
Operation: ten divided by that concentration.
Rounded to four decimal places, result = 0.0524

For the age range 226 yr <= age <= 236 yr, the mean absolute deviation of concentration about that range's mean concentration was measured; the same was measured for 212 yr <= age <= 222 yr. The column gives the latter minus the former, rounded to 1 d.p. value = -2.2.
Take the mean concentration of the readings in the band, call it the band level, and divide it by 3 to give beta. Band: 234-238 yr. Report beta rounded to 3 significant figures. 57.0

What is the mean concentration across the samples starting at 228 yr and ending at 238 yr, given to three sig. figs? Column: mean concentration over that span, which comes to 171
